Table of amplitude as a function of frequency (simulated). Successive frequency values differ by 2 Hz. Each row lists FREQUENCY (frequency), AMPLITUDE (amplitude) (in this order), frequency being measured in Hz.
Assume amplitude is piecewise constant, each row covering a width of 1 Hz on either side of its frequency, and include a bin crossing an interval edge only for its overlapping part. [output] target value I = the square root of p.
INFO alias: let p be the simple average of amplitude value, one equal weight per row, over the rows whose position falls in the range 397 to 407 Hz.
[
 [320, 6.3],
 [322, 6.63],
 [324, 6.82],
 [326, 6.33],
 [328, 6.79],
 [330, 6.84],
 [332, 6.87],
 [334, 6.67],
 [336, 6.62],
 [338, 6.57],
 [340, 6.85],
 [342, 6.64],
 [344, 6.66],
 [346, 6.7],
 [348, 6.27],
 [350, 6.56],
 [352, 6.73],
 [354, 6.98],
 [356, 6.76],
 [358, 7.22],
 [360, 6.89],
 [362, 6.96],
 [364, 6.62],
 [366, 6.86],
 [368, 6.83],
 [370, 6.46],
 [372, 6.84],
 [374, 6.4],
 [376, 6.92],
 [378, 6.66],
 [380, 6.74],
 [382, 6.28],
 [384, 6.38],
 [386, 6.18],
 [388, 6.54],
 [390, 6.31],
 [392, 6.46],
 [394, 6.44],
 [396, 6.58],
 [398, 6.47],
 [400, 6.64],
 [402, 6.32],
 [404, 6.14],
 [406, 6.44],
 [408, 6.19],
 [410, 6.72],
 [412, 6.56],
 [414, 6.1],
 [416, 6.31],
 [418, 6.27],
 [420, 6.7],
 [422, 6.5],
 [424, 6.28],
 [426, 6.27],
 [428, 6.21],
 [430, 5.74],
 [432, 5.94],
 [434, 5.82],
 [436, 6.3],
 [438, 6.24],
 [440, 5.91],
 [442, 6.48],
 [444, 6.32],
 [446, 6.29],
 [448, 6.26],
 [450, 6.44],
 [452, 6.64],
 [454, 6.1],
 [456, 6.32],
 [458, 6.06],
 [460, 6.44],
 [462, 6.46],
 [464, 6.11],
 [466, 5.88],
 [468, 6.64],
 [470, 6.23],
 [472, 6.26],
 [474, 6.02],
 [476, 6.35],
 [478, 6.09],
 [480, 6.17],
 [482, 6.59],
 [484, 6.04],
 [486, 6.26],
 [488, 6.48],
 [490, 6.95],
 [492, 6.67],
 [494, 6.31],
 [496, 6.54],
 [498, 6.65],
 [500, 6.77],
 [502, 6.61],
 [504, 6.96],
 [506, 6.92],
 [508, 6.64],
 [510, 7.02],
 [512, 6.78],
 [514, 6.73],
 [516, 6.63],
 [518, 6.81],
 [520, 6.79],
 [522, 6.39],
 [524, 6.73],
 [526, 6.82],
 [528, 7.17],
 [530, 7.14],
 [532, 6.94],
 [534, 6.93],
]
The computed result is 2.53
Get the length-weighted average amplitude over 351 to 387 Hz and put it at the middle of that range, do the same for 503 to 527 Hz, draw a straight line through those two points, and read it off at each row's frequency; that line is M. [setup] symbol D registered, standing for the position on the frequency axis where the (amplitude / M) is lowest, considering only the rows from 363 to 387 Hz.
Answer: 386 Hz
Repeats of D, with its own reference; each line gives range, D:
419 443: 430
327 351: 348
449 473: 466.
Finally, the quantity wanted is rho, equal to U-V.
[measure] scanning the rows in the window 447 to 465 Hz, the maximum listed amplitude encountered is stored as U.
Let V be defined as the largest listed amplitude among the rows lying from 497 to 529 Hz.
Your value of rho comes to -0.53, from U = 6.64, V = 7.17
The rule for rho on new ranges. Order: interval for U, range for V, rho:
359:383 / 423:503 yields 0.01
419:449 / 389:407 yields 0.06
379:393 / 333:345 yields -0.11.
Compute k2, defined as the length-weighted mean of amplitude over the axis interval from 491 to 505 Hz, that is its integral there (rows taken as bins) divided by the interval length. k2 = 6.64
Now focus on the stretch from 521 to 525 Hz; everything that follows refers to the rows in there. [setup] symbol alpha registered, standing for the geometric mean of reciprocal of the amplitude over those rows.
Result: 0.152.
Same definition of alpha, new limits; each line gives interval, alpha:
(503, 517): 0.147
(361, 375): 0.149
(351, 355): 0.146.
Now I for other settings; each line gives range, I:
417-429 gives 2.52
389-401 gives 2.55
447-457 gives 2.52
